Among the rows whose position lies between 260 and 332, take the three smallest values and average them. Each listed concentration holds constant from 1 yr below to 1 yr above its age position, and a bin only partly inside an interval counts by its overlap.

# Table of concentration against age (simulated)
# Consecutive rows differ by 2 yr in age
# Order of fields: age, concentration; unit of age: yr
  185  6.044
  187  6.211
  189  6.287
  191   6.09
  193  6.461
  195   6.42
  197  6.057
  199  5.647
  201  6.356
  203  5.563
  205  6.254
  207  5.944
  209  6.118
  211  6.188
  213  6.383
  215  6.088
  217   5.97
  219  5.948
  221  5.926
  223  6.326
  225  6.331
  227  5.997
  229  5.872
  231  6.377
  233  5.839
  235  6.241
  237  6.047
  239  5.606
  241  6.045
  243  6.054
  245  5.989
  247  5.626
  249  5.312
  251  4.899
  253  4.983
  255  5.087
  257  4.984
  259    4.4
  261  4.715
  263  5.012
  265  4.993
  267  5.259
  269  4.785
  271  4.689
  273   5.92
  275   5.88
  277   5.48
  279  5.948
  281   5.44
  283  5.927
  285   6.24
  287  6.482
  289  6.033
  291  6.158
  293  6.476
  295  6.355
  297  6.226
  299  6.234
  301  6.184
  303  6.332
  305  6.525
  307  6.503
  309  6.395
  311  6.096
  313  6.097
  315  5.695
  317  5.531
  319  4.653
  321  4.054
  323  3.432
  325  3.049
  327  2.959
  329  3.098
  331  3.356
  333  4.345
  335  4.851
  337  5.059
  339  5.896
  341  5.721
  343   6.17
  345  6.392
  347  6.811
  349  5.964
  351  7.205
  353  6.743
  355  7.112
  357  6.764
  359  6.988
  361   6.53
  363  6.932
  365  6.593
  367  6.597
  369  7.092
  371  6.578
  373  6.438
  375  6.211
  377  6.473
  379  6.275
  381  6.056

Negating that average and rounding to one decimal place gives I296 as -3.0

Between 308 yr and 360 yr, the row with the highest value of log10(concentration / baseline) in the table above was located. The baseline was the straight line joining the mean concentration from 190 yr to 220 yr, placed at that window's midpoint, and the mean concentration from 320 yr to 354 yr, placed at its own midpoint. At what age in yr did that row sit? 351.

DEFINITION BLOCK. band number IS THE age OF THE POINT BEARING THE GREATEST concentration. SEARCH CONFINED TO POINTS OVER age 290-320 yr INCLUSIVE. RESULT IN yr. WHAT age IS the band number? 305 yr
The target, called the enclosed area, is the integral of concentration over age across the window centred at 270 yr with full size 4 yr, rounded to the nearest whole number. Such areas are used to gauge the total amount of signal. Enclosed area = 19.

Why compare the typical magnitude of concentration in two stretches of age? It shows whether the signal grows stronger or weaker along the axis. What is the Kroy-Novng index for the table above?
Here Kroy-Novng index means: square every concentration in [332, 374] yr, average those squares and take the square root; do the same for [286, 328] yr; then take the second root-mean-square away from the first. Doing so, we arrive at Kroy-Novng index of 0.65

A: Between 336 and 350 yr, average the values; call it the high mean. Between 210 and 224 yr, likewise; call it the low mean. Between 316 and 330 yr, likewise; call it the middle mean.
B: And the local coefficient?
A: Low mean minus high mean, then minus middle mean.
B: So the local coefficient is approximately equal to -3.7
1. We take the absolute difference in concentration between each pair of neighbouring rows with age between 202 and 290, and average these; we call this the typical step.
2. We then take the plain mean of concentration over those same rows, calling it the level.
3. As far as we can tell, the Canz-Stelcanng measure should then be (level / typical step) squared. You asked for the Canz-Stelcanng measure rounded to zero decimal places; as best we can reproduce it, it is 361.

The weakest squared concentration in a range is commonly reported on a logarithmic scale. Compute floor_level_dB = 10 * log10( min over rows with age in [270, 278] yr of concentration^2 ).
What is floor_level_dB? 13.4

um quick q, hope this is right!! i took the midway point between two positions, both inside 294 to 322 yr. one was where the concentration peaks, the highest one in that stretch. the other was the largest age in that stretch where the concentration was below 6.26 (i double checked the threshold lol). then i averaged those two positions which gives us 313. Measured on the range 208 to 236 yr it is 224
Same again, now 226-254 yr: 242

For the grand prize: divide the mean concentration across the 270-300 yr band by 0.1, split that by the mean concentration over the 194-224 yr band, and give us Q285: 9.8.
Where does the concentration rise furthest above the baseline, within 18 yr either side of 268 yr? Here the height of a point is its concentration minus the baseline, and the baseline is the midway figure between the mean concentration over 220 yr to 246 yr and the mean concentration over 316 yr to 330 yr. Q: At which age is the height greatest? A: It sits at 285 yr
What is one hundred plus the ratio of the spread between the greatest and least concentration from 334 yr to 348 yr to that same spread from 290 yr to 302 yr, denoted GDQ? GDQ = 106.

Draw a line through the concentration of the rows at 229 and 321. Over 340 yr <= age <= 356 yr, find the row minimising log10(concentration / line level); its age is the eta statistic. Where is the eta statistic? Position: 341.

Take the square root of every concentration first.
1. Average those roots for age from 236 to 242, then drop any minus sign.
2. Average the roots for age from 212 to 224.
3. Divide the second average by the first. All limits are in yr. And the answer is 1.02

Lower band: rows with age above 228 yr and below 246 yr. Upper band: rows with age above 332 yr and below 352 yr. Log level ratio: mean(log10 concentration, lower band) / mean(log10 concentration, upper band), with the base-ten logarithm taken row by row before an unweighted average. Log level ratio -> 1.02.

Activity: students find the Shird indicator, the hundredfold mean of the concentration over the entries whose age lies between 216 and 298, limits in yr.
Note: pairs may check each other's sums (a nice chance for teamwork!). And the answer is 570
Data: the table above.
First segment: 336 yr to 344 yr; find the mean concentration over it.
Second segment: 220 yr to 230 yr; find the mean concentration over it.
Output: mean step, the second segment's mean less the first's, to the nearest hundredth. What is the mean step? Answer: 0.38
